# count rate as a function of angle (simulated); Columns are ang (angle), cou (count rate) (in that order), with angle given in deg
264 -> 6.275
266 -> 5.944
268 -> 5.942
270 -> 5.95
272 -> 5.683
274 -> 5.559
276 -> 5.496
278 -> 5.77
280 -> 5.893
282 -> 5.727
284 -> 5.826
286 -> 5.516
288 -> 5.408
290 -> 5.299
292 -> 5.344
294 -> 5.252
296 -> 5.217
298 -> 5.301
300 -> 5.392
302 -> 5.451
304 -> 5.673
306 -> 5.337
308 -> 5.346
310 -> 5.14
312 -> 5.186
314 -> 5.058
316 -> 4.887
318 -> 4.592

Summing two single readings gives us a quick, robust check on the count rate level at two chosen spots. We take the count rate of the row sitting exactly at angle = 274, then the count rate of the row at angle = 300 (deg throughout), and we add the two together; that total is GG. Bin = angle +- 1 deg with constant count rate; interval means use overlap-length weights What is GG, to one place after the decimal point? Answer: 11.0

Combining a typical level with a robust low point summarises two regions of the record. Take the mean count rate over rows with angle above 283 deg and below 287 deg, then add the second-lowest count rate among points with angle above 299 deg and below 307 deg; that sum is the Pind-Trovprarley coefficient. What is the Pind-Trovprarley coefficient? 11.1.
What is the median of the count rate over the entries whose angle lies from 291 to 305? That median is 5.34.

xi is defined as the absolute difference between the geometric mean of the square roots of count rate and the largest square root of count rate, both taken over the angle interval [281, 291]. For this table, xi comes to 0.057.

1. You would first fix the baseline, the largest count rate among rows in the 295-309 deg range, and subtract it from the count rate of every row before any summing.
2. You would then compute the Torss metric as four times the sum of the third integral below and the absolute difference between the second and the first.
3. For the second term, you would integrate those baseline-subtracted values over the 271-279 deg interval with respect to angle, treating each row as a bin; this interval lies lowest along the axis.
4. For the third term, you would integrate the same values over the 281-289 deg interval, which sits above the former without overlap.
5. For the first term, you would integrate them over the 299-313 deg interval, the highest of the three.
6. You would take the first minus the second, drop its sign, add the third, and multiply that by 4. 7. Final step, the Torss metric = 14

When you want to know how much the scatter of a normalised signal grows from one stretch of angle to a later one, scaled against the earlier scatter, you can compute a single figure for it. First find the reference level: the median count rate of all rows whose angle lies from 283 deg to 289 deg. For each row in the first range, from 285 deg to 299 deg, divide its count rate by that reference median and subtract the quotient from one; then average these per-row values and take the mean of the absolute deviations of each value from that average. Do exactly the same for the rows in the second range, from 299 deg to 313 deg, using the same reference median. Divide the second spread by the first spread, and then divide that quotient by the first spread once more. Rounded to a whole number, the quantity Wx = 118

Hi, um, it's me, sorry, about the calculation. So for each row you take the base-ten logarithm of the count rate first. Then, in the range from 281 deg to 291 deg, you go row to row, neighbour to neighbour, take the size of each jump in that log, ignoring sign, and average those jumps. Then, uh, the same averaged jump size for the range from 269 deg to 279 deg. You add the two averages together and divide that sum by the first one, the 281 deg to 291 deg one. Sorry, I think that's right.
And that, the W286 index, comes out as 2.1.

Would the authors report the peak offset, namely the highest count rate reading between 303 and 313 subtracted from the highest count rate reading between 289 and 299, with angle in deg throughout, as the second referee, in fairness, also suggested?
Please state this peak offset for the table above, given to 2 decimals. -0.33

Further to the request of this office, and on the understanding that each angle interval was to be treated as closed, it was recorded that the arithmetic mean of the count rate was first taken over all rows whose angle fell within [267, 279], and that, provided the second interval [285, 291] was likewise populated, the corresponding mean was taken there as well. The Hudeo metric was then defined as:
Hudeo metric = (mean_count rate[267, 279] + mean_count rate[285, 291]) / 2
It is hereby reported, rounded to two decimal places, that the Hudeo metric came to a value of 5.57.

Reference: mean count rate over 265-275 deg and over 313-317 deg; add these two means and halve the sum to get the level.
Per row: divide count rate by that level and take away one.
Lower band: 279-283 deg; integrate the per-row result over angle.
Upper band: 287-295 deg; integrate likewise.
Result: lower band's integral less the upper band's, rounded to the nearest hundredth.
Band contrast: 0.41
